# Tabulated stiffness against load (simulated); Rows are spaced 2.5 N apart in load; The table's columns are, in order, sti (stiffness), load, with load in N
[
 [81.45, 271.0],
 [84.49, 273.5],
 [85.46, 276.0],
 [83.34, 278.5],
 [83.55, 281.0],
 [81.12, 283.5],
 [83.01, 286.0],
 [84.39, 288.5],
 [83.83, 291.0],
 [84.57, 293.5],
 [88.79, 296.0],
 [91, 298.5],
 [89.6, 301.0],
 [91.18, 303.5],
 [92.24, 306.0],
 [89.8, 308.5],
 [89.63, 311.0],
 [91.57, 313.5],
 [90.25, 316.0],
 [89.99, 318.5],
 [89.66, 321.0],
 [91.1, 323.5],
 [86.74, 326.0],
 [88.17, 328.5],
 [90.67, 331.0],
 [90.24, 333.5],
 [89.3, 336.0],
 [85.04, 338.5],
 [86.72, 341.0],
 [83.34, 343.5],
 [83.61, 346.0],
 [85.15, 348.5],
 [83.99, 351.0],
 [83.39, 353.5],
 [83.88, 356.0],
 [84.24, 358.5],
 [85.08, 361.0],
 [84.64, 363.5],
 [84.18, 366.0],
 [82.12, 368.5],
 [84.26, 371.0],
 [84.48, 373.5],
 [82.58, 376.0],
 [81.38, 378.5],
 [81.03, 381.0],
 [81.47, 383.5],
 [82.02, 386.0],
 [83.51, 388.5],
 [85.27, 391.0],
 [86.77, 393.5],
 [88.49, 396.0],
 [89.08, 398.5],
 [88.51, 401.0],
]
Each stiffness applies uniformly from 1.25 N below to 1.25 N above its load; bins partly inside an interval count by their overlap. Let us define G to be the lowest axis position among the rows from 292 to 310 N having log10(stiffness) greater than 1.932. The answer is 296.0 N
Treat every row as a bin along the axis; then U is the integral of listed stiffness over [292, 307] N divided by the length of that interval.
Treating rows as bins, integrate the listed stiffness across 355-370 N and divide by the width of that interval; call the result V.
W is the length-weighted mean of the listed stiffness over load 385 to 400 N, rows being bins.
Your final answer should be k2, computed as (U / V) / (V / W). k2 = 1.09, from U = 89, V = 84.0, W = 86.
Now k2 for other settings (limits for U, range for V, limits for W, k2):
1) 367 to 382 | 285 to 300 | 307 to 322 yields 1.01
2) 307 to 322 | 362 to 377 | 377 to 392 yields 1.06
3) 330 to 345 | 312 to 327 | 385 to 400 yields 0.93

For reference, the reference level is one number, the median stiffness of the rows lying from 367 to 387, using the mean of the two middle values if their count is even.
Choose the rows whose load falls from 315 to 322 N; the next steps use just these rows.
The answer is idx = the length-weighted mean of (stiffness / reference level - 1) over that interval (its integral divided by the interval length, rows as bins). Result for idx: 0.10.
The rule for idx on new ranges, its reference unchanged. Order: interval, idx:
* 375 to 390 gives 0.00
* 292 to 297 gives 0.05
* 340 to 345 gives 0.03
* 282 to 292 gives 0.01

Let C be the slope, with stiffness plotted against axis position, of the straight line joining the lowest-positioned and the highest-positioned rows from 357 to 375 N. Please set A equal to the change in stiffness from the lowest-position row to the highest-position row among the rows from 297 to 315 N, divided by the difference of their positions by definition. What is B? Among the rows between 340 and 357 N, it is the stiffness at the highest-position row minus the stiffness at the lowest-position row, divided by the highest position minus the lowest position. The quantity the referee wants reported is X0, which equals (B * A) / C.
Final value -0.4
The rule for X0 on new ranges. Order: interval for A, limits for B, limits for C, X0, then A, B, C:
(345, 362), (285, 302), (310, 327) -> -0.2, 0.098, 0.4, -0.19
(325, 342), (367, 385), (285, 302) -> 0.0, -0.001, 0.0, 0.44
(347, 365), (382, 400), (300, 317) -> -0.4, -0.034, 0.5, 0.04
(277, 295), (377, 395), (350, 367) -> 2.3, 0.082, 0.4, 0.01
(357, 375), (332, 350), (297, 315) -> -0.1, 0.016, -0.3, 0.04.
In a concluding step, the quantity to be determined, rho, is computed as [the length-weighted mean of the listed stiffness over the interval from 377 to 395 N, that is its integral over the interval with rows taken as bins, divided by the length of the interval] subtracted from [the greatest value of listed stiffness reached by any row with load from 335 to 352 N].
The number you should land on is 6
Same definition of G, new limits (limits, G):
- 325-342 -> 326.0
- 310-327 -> 311.0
